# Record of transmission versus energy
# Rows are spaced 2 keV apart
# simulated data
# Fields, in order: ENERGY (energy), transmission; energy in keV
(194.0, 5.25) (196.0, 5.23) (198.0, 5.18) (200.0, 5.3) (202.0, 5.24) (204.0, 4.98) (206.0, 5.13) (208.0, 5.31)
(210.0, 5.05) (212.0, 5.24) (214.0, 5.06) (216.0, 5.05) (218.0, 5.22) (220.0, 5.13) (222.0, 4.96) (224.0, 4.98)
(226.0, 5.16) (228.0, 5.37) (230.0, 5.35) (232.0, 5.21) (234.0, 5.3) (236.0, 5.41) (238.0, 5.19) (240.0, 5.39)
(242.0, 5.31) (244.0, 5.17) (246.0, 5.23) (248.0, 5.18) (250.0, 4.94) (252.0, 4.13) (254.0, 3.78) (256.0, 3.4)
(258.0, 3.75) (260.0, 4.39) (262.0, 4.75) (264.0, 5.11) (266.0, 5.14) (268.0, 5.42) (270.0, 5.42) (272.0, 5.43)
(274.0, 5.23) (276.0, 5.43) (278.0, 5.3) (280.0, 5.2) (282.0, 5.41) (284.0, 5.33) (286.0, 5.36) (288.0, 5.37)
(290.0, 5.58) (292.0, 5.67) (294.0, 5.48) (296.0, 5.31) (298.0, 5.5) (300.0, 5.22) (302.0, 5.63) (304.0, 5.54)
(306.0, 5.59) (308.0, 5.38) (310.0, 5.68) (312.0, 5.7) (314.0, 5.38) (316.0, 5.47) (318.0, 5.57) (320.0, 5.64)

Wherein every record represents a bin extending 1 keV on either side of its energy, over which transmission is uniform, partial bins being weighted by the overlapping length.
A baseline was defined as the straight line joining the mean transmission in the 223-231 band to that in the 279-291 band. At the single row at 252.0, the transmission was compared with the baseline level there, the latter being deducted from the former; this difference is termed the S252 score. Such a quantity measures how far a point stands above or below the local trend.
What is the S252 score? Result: -1.2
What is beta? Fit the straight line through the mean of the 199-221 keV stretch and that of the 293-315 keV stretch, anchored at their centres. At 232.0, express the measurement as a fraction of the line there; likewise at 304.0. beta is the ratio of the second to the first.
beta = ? 1.01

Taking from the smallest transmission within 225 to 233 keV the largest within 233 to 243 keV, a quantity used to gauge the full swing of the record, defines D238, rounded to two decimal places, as -0.25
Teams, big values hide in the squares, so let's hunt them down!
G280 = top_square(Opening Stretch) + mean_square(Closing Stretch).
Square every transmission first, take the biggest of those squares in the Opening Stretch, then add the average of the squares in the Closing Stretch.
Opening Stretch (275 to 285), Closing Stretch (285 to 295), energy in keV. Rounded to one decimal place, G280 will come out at 59.7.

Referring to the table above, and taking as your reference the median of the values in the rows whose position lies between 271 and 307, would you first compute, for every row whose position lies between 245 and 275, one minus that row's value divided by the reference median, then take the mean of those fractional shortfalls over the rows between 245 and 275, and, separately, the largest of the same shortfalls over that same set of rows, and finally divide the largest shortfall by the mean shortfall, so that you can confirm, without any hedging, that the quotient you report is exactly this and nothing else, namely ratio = 3.0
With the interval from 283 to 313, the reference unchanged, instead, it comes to -2.9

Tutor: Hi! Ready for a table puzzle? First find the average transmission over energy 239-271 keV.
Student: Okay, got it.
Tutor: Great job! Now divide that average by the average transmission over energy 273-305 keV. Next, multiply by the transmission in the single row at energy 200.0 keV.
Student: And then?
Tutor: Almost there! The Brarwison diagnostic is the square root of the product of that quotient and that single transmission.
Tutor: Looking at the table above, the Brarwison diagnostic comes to 2.16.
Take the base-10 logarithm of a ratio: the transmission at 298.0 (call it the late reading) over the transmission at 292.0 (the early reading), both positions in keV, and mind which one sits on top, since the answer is -0.013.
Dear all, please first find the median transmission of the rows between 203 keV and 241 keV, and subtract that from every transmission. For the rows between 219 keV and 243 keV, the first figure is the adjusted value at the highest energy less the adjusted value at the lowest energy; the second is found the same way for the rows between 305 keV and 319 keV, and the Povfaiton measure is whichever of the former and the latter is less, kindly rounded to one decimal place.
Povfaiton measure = 0.0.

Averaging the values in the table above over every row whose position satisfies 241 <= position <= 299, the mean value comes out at 5.06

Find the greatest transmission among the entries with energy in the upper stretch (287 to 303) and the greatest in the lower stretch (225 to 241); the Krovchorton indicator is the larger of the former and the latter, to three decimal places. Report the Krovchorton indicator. 5.670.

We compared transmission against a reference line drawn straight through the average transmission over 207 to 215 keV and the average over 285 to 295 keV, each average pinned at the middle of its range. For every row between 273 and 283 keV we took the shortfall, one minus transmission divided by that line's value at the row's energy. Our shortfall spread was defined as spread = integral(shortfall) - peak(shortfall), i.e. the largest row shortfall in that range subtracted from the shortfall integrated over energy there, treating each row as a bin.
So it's 0.19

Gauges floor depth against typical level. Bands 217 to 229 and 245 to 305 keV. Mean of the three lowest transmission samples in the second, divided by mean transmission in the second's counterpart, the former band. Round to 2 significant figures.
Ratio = 0.71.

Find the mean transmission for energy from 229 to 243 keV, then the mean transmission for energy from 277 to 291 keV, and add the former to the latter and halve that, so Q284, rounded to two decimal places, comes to 5.34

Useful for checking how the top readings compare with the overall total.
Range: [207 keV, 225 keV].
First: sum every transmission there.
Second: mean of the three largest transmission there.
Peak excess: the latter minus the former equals -41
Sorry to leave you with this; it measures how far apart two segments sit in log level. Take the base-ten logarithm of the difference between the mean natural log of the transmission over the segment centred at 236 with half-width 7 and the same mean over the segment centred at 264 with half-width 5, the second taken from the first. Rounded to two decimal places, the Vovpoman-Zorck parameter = -1.15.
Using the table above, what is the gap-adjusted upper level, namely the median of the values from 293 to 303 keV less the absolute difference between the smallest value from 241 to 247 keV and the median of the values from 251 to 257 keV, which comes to 4.1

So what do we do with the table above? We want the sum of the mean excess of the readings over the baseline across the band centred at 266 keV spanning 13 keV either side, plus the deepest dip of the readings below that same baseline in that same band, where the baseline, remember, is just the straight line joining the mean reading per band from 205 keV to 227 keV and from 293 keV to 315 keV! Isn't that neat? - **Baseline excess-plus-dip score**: 1.4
